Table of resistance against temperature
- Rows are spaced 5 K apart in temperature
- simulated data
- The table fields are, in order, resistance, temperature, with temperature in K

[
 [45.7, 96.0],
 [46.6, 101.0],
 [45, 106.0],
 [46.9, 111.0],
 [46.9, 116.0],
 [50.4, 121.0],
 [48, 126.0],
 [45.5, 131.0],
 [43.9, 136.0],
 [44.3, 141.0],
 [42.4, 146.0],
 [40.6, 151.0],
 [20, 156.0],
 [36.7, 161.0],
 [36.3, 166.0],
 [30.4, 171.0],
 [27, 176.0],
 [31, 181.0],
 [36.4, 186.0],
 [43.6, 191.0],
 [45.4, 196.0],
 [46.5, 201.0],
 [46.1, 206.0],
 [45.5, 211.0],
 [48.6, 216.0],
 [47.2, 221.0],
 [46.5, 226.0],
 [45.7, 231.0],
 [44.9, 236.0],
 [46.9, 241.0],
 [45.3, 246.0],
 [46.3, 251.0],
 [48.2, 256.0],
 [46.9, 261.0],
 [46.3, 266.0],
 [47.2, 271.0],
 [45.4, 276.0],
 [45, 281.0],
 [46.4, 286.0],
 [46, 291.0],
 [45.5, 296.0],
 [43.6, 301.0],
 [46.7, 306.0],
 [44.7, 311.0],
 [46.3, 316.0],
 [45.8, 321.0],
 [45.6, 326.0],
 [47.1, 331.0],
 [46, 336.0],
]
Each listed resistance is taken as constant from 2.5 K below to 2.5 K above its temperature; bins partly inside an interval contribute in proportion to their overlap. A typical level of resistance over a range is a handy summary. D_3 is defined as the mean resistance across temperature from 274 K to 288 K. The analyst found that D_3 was 45.6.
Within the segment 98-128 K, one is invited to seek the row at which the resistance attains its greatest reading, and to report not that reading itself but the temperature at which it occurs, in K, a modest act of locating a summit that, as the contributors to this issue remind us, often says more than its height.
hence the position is 121.0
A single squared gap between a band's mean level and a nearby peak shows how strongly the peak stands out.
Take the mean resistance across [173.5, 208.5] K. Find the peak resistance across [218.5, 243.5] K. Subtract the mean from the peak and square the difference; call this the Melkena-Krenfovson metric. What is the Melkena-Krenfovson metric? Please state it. 60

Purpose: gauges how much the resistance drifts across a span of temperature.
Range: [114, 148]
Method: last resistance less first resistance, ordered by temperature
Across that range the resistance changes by -4.5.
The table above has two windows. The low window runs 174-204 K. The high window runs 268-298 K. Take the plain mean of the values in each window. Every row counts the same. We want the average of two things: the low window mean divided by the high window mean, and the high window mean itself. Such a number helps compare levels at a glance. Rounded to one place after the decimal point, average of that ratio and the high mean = 23.4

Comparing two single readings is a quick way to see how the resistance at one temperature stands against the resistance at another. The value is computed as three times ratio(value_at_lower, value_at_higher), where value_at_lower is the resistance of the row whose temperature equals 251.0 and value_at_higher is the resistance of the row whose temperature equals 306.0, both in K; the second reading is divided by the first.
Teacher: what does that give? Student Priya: 3.03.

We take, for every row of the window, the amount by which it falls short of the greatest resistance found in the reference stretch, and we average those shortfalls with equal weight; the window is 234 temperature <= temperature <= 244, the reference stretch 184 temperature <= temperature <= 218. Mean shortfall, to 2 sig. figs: 2.7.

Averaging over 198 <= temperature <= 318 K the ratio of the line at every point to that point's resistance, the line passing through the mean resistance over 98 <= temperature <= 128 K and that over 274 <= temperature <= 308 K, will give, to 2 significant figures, 0.99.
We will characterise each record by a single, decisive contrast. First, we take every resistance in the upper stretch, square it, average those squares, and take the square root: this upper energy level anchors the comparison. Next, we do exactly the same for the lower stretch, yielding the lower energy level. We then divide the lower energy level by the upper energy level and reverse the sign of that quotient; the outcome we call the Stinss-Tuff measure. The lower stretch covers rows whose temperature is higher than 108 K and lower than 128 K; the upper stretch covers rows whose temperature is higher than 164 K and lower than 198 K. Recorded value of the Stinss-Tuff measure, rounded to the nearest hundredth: -1.32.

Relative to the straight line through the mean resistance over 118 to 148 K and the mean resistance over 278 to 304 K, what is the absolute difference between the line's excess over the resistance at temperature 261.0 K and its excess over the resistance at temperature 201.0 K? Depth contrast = 1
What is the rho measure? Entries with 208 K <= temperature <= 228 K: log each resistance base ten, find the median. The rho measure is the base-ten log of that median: 0.223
